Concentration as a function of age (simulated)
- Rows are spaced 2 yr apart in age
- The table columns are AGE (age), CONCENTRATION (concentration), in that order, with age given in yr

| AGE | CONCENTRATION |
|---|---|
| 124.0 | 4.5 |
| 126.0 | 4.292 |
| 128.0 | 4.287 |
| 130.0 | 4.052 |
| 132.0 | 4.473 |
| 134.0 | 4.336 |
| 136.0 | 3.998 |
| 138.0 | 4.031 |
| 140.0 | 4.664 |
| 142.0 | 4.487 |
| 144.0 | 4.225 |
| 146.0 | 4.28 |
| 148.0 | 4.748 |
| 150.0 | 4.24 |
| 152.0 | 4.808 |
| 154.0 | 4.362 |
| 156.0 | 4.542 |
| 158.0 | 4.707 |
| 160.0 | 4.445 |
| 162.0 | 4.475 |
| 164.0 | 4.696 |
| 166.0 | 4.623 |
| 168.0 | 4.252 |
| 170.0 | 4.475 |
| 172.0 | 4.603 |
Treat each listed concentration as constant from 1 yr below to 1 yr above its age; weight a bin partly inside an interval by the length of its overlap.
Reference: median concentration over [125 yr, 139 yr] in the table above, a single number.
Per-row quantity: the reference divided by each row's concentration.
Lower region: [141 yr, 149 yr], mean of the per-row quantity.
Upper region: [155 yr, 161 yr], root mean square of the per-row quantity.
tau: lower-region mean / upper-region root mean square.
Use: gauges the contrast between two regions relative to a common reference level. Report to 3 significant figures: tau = 1.03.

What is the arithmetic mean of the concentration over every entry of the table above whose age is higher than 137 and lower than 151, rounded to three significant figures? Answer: 4.38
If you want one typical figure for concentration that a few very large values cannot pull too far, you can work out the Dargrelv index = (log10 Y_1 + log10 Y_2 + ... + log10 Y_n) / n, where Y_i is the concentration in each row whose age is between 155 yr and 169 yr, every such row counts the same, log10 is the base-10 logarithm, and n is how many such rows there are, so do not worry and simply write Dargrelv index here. 0.656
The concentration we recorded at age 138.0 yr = 4.031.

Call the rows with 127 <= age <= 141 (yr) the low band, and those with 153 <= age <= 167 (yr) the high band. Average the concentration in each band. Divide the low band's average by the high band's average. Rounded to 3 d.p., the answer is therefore 0.937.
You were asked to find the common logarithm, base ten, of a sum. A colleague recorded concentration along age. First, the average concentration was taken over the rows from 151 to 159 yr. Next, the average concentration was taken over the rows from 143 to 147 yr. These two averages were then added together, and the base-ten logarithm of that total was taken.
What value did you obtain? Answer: 0.9473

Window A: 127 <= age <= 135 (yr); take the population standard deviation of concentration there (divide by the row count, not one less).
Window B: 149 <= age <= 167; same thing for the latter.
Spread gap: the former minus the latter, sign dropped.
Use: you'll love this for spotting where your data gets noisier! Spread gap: 0.02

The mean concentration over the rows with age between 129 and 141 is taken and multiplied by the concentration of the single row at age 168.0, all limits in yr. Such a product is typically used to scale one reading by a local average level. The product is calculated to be 18.1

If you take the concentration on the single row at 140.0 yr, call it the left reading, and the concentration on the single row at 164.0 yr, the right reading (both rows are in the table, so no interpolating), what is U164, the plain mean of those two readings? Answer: 4.7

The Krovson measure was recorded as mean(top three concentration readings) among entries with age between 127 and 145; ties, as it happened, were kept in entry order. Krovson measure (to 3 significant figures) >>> 4.54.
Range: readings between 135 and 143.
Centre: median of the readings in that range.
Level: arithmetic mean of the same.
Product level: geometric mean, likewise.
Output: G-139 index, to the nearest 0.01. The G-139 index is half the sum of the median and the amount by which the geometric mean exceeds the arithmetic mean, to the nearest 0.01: 2.12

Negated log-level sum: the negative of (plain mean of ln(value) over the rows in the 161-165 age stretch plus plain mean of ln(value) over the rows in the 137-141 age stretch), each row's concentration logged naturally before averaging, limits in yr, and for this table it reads -2.99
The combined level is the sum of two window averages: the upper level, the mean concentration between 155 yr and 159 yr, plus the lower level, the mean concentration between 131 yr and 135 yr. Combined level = 9.03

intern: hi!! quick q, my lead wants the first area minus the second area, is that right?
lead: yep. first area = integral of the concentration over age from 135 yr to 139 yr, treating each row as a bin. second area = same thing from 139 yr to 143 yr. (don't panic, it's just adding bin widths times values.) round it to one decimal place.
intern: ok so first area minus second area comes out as -2.2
